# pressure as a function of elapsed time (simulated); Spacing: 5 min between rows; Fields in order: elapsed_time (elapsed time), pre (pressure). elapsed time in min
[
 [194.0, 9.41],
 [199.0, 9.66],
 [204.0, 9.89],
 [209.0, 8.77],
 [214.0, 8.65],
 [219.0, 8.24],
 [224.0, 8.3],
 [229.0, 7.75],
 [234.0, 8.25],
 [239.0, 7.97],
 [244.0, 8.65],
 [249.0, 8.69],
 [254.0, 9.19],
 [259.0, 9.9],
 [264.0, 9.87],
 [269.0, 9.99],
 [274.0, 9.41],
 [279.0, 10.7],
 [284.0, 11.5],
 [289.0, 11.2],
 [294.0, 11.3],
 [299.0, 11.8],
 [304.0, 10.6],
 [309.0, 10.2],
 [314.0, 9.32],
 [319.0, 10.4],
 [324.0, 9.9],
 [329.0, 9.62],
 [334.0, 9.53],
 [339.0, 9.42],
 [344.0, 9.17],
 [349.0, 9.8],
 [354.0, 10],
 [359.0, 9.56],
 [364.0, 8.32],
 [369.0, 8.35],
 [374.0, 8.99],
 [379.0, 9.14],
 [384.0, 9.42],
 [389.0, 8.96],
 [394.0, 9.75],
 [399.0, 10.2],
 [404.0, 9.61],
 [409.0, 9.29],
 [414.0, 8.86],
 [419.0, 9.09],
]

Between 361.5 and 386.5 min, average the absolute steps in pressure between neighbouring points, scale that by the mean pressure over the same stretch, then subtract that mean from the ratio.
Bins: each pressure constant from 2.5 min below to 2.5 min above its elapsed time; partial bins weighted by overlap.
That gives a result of -8.8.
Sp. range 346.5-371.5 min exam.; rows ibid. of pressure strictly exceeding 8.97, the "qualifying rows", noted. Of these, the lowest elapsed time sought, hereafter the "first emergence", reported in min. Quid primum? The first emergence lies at 349.0 min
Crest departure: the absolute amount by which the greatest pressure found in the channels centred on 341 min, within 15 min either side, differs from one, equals 9.0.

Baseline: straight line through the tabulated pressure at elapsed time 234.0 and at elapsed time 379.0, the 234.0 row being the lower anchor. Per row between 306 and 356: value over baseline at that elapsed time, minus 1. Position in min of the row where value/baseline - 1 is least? 344.0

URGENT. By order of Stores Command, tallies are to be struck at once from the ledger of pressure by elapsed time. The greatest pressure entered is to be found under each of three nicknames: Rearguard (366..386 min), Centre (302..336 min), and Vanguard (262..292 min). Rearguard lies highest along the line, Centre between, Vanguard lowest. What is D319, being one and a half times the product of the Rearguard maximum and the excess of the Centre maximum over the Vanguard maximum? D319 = -13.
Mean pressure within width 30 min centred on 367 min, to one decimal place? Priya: 9.1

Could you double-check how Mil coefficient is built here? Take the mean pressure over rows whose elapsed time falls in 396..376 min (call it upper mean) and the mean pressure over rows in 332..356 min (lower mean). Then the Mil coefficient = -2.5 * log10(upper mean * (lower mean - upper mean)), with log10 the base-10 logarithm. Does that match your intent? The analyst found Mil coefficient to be -1.0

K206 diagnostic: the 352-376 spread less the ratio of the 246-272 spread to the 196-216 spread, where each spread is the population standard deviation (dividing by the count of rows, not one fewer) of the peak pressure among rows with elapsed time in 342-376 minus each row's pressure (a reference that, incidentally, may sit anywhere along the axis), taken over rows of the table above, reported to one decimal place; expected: -0.3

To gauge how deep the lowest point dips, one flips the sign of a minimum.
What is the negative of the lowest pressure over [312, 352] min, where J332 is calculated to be -9.2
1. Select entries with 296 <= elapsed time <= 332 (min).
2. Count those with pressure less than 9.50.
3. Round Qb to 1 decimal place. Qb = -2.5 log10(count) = 0.0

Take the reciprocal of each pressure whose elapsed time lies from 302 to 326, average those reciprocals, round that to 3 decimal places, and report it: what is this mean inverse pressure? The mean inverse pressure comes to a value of 0.099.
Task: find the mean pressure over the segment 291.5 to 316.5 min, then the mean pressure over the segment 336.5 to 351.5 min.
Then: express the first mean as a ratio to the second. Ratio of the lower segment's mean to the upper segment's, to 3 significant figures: 1.12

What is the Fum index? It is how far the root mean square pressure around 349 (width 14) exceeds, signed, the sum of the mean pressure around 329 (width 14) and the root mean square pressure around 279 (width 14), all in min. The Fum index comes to -10.6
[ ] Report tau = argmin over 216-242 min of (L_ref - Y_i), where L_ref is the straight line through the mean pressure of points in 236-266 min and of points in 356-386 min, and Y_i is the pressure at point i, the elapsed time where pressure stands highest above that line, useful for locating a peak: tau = 224.0 min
